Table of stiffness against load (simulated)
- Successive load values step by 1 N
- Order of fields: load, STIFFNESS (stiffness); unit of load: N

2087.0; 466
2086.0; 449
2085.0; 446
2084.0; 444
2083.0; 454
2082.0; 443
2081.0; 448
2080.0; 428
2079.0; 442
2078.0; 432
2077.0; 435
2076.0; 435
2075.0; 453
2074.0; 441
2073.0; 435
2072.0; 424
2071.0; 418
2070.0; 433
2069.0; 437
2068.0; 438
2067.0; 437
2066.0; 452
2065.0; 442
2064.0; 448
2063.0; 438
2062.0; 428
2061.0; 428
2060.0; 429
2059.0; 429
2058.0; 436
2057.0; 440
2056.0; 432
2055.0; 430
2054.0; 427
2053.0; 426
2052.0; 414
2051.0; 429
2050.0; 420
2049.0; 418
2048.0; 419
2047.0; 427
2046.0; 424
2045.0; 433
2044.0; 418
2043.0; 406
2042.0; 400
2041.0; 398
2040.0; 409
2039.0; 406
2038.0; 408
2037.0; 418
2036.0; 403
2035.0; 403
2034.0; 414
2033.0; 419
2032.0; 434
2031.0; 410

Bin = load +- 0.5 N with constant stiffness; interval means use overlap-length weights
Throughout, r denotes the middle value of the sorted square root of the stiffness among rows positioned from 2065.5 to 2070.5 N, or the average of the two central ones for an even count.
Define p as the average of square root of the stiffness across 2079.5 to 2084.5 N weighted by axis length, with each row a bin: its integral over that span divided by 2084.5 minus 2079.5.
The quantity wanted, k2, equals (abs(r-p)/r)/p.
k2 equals 0.0003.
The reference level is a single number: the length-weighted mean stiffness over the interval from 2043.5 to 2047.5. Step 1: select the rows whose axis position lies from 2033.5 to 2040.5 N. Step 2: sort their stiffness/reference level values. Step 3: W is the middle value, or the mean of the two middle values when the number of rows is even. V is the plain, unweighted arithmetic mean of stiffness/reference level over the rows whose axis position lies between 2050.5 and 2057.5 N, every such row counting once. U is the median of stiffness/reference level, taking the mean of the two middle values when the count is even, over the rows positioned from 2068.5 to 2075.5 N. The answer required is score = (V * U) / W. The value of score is 1.07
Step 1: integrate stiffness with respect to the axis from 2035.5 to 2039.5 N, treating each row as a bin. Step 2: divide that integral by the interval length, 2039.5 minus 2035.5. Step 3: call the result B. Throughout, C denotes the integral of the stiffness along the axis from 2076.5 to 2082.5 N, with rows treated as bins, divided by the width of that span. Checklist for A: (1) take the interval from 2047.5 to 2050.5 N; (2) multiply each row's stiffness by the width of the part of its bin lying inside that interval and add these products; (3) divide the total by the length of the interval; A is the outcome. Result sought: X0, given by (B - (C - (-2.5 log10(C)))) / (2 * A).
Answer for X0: -0.043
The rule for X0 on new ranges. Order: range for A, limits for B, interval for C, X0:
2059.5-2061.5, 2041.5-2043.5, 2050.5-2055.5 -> -0.034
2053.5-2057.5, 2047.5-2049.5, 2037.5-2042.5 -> 0.009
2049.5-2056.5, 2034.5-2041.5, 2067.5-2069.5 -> -0.044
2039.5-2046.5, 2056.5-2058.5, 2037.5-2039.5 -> 0.030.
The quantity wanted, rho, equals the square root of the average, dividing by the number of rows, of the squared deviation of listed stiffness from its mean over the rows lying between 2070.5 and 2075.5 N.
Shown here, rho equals 12.4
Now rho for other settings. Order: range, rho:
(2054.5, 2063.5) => 4.3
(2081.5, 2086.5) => 4.0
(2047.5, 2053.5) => 5.0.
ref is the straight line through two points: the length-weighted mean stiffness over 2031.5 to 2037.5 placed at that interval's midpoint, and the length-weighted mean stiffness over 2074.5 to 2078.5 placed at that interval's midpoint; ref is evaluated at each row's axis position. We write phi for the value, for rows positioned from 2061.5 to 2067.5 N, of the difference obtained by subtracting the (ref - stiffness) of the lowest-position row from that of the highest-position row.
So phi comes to -6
